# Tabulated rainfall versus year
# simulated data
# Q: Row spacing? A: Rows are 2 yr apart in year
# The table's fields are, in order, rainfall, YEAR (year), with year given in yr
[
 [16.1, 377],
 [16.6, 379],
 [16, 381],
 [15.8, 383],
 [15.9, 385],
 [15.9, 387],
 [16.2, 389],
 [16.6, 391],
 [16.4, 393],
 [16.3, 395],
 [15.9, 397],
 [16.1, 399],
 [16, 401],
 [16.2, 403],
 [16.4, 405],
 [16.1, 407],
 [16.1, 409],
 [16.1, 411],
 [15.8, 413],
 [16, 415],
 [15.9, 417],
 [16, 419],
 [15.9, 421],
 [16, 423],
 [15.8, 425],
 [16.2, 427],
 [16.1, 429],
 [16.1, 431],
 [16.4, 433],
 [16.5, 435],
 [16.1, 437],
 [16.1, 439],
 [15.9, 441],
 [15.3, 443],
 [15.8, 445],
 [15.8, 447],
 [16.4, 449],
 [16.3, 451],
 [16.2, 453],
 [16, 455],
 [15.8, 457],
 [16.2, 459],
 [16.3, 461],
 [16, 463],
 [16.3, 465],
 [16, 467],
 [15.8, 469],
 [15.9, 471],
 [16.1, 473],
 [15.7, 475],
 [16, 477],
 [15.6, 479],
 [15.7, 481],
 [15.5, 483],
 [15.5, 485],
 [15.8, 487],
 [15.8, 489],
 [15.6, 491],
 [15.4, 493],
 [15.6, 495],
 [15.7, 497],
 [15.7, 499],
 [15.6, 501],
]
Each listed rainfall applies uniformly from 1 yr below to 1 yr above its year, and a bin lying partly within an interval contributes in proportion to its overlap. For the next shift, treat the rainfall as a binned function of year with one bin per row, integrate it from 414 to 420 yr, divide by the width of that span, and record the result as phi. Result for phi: 16.0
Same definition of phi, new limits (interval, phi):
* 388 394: 16.4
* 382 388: 15.9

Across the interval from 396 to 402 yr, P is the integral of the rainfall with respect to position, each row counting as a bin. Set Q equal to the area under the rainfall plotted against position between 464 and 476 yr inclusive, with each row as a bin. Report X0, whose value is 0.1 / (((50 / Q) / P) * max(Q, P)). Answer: 0.19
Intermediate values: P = 96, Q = 192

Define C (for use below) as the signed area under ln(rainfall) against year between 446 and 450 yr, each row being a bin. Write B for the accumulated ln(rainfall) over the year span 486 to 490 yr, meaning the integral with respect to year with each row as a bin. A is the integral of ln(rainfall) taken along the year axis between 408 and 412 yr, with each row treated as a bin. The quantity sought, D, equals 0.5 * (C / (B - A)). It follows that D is -74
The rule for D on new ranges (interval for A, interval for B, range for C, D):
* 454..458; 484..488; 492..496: -86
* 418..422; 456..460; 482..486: 448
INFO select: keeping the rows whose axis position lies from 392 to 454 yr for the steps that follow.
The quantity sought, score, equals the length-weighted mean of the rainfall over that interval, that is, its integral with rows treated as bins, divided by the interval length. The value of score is 16.1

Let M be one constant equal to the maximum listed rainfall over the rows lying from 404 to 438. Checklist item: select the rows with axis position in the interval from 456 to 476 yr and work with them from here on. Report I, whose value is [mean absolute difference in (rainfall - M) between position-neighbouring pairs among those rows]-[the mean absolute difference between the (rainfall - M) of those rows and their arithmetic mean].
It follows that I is 0.084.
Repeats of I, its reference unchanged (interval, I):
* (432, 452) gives -0.010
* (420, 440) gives 0.030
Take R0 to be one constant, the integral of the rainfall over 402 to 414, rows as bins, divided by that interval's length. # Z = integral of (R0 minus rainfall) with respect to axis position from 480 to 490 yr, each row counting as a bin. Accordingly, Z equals 4.6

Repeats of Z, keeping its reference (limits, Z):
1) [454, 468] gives 0.4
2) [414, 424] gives 1.6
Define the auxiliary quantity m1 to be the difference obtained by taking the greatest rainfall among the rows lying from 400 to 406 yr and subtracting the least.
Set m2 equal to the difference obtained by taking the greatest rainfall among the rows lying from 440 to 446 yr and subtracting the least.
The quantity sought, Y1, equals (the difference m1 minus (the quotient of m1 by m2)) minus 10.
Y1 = -10.3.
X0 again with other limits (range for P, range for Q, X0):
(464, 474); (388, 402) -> 0.32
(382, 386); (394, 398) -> 0.13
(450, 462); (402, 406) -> 0.13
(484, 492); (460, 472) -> 0.25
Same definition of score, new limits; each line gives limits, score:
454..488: 15.9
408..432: 16.0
